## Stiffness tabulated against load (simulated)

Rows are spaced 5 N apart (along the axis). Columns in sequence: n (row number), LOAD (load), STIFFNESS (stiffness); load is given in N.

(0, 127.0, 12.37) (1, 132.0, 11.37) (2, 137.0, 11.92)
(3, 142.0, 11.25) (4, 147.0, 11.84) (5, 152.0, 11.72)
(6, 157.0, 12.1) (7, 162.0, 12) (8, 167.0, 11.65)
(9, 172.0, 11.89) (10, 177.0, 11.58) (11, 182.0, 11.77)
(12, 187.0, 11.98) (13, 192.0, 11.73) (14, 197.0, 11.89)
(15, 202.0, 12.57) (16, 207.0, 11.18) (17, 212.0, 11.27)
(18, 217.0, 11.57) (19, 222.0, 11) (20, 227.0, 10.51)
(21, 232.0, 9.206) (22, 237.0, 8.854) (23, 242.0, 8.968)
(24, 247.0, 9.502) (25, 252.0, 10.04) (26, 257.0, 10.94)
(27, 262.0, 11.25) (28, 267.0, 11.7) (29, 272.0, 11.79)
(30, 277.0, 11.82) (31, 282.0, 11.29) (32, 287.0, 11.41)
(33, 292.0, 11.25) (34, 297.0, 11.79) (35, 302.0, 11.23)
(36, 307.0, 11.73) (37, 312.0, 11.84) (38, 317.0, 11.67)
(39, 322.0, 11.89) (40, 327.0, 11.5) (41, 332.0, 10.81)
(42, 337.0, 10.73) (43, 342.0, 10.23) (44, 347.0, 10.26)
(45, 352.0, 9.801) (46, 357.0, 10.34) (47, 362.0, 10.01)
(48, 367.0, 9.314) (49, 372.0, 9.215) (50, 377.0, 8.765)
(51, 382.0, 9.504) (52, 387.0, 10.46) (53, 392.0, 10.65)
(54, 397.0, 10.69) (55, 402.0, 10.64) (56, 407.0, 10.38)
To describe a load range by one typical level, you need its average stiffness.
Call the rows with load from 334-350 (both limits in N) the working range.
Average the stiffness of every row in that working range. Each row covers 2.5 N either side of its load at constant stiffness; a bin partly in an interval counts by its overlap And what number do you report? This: 10.4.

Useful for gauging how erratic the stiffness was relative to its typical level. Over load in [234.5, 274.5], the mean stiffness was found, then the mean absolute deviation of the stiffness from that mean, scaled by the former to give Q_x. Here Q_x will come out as 0.10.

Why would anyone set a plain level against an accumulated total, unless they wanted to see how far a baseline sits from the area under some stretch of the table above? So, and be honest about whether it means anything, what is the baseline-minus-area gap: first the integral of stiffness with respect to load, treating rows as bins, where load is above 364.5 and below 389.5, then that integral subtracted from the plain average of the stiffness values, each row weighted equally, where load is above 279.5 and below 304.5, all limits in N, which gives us -225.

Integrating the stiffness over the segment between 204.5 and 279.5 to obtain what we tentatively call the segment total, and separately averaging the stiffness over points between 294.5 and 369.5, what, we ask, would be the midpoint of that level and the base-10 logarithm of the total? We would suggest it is 6.89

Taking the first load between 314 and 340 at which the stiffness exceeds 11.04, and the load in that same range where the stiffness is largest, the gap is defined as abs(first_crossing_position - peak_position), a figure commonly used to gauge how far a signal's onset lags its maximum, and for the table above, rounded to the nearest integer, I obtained 5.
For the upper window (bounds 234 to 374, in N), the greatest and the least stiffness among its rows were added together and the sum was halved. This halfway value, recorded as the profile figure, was 10.4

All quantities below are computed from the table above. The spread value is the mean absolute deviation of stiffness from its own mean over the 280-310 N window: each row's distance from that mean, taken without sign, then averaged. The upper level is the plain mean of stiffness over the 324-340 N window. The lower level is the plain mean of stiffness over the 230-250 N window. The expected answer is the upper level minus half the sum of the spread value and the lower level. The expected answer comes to 6.3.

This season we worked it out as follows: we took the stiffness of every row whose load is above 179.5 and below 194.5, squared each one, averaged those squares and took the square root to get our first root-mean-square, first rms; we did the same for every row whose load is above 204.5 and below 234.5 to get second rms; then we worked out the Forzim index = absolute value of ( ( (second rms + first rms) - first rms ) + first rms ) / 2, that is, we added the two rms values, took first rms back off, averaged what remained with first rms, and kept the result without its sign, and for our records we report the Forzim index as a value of 11.3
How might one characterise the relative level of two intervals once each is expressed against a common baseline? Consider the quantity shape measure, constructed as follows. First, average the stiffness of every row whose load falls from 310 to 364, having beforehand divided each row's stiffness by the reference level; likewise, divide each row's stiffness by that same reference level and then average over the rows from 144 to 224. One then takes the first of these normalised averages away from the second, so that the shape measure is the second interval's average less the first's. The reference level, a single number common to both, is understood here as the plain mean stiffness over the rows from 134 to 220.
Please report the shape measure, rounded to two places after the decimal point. 0.08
